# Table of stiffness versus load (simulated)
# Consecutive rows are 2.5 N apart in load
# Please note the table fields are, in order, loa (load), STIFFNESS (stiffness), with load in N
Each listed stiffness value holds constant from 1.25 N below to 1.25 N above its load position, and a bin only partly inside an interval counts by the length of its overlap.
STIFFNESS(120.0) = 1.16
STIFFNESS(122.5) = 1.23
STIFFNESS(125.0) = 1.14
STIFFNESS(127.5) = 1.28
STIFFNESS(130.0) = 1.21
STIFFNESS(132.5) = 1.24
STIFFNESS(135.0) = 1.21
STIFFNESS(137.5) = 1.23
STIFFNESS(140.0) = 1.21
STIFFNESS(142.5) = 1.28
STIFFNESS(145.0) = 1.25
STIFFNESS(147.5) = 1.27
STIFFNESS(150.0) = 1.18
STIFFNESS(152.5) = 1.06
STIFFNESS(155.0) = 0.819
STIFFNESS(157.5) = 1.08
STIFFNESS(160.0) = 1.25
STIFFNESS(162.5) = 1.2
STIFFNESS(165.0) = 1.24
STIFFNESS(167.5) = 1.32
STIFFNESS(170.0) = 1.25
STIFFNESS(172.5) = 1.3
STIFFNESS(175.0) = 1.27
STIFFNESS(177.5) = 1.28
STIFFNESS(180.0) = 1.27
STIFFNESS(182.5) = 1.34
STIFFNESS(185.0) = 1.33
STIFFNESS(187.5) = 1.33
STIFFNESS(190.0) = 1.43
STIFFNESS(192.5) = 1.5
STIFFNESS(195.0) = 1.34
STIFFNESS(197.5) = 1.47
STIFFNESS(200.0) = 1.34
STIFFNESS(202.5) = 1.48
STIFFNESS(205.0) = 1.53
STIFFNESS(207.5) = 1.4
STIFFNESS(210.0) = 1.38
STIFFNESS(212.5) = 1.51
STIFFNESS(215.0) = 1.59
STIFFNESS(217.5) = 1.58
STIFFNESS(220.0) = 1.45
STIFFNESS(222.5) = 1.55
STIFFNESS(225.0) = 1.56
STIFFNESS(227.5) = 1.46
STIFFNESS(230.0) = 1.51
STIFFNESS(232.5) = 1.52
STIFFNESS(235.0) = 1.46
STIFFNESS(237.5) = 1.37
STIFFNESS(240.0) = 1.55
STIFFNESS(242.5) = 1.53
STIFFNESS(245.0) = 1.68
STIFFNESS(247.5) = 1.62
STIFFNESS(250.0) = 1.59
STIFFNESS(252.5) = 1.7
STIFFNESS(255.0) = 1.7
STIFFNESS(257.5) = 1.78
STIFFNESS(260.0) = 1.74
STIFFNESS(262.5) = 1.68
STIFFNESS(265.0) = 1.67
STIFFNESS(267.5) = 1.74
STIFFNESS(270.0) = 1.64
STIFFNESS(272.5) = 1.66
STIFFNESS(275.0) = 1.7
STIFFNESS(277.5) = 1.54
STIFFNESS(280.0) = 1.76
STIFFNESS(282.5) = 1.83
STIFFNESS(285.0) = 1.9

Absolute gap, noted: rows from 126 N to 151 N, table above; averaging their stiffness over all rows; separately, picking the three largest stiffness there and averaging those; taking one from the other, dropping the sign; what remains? 0.041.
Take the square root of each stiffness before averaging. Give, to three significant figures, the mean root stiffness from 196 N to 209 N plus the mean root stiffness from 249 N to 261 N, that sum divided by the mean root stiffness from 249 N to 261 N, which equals 1.92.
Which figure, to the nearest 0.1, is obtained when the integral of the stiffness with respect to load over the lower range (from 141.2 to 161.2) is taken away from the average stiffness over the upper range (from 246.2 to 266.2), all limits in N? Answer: -21.3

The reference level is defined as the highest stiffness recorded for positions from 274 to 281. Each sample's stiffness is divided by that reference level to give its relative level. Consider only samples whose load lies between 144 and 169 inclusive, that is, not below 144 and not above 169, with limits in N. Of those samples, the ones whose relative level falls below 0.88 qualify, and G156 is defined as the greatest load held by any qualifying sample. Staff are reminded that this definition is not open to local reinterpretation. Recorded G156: 167.5 N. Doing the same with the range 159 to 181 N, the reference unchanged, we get 180.0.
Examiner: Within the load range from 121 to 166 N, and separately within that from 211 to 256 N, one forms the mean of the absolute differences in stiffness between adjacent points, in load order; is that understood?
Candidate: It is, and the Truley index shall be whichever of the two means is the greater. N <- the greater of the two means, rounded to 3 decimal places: 0.088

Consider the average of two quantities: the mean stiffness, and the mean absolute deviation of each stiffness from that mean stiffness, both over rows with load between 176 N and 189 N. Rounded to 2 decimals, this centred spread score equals 0.67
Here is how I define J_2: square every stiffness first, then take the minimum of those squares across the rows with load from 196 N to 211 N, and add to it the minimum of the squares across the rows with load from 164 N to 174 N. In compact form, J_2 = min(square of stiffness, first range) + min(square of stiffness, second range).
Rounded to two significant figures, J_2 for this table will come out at 3.3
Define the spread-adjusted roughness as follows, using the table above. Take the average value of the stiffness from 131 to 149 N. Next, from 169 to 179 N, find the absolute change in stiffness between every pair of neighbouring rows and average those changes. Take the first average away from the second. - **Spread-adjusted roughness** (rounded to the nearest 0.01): -1.21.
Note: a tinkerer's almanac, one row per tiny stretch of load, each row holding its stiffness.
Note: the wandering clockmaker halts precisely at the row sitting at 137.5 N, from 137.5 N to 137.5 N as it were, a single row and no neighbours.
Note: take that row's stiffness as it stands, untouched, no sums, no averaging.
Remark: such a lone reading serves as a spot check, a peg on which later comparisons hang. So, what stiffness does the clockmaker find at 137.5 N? 1.23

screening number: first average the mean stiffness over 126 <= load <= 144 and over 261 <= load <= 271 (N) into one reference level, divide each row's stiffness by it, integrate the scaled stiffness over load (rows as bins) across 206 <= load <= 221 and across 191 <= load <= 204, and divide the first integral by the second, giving 1.2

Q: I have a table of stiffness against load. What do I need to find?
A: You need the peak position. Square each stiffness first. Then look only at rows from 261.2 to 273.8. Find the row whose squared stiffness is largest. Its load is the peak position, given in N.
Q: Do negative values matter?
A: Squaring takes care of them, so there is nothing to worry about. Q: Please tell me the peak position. 267.5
